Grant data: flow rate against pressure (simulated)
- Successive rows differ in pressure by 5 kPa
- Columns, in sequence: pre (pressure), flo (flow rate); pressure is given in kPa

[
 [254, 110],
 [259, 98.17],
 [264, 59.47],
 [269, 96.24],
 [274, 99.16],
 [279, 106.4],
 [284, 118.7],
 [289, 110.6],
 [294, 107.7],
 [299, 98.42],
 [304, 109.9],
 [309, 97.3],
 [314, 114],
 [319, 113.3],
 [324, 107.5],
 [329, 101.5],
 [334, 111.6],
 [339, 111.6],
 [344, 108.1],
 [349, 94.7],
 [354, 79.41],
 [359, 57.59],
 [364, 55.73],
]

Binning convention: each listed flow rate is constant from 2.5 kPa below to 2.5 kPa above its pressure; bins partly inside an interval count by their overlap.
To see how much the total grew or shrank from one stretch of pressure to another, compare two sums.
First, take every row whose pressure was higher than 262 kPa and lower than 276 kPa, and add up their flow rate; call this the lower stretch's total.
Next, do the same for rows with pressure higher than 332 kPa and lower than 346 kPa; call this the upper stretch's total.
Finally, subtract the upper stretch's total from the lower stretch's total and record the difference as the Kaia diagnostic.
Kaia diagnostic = -76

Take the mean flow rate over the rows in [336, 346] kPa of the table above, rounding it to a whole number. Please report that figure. 110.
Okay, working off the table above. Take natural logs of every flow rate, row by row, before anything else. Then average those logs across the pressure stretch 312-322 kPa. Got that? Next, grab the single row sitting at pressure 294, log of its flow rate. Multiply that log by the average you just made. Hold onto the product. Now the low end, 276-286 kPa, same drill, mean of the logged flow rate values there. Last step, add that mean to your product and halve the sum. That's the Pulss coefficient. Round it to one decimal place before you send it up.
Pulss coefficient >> 13.4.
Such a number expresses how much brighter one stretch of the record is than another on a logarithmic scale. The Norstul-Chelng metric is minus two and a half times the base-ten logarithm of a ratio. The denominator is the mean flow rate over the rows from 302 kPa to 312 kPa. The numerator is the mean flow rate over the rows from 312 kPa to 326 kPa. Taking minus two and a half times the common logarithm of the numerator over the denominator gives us -0.08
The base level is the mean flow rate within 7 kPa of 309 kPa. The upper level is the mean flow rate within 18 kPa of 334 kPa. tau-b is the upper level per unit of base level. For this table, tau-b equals 1.00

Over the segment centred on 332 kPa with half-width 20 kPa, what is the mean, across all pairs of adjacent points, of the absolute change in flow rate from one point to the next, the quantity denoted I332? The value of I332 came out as 6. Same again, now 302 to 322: 10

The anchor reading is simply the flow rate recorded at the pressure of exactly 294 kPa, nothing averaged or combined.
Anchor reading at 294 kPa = 107.7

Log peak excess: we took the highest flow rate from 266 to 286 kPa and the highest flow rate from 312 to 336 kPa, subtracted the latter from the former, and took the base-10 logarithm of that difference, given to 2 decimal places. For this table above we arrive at 0.67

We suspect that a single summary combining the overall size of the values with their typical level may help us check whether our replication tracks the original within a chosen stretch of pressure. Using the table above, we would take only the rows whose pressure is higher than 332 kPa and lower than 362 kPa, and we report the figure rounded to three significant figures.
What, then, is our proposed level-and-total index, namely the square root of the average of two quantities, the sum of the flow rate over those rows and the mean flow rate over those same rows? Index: 18.1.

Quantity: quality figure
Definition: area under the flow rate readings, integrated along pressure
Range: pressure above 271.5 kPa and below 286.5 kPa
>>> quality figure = 1621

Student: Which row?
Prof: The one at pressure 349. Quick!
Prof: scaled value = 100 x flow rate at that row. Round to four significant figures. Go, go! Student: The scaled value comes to 9470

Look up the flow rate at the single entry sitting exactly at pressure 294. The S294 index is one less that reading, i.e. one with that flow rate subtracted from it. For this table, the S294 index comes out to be -106.7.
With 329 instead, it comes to -100.5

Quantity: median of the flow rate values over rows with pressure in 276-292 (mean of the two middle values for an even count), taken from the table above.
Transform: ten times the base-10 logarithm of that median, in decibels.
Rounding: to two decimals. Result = 20.44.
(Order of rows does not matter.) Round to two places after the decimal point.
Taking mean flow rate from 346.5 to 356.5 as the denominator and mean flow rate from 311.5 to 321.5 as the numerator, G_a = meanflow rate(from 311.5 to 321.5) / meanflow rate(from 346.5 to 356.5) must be 1.31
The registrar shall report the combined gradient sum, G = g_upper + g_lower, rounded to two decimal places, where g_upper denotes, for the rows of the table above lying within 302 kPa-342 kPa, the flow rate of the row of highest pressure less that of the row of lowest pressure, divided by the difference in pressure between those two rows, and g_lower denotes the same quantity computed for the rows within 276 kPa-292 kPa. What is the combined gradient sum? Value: 0.47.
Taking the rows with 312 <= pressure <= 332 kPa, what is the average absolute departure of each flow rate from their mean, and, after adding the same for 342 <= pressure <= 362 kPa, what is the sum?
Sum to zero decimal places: 21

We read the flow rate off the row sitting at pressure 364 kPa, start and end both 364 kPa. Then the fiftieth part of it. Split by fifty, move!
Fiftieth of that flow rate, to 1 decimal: 1.1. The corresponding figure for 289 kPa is 2.2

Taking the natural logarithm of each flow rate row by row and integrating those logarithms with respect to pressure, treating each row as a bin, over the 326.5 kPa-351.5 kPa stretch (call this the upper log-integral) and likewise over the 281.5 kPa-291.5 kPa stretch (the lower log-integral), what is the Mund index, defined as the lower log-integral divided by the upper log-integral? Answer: 0.41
